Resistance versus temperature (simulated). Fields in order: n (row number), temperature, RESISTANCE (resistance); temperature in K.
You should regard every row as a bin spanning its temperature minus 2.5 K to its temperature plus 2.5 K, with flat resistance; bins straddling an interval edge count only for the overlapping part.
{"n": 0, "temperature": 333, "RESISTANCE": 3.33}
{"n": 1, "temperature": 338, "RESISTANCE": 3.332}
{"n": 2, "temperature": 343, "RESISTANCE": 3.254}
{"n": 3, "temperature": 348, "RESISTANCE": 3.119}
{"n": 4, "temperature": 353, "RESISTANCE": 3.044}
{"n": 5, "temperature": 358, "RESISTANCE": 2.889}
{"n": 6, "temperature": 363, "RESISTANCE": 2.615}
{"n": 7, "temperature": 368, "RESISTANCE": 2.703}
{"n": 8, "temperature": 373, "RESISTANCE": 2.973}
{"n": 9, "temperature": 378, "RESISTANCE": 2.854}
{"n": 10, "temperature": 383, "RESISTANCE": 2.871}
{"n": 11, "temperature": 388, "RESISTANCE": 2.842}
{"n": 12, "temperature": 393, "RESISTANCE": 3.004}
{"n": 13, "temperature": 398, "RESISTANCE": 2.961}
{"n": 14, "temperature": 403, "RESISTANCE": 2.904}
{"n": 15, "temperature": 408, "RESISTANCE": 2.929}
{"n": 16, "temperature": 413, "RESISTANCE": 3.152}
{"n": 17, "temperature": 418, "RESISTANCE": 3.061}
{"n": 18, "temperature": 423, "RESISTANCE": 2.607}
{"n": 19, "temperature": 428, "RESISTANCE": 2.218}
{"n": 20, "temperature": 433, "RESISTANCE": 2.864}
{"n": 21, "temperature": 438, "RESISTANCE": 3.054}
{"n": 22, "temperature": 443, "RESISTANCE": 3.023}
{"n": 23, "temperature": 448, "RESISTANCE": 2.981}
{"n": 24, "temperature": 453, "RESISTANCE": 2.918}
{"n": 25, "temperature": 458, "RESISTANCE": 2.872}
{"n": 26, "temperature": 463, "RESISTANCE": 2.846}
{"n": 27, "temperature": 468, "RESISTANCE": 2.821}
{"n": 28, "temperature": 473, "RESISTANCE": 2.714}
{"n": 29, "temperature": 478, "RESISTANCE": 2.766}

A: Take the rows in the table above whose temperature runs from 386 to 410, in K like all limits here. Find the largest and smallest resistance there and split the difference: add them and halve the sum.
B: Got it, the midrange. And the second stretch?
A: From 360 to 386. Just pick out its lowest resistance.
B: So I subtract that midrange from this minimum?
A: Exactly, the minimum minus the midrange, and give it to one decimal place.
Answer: -0.3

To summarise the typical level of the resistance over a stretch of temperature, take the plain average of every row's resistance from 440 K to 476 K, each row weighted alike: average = 2.88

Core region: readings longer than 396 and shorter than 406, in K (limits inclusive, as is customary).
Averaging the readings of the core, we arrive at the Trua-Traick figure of 2.93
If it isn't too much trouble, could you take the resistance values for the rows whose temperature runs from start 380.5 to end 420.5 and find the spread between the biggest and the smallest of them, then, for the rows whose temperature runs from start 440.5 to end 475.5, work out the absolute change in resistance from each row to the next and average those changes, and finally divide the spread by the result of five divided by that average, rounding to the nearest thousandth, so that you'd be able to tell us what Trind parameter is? 0.003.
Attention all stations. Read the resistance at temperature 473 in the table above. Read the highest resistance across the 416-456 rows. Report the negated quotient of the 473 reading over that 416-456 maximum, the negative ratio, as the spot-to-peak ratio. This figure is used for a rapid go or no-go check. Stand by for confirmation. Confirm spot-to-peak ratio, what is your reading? -0.89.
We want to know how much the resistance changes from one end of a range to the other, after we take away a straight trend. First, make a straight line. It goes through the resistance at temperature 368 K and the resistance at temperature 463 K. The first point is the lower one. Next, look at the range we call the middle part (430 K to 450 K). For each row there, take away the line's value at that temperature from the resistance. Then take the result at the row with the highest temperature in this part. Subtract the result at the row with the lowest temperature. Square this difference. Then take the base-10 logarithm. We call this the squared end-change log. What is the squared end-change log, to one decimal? -2.0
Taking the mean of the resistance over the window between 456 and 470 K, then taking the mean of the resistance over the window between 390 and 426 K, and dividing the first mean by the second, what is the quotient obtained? 0.97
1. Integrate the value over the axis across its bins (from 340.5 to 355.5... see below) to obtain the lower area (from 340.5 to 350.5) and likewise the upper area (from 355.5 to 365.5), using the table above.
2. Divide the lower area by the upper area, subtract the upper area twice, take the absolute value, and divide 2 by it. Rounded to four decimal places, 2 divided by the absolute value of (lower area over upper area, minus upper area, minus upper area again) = 0.0371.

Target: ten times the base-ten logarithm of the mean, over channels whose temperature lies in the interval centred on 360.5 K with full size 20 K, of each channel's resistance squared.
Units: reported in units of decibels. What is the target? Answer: 9.0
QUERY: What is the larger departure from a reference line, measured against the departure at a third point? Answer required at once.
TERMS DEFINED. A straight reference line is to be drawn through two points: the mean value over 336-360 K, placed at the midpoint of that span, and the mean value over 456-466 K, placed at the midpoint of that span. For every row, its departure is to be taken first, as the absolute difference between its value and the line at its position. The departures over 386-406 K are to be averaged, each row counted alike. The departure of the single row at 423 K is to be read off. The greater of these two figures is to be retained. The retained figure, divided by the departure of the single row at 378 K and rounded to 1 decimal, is 1.7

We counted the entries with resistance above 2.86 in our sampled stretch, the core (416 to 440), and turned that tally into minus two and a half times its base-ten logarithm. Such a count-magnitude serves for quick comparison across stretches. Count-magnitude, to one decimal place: -1.2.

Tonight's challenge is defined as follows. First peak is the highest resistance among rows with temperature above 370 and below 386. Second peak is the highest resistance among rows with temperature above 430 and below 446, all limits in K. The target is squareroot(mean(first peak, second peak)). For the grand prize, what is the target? 1.74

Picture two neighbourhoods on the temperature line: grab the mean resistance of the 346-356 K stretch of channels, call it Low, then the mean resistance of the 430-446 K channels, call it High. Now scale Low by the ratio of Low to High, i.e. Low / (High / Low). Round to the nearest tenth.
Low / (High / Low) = 3.2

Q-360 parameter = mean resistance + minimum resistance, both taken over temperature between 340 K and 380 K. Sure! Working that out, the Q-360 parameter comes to 5.55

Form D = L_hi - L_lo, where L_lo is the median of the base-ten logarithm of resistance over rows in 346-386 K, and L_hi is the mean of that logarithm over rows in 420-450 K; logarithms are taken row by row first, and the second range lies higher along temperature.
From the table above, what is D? -0.016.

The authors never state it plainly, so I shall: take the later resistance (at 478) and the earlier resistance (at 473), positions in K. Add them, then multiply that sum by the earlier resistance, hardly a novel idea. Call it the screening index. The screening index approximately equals 14.9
